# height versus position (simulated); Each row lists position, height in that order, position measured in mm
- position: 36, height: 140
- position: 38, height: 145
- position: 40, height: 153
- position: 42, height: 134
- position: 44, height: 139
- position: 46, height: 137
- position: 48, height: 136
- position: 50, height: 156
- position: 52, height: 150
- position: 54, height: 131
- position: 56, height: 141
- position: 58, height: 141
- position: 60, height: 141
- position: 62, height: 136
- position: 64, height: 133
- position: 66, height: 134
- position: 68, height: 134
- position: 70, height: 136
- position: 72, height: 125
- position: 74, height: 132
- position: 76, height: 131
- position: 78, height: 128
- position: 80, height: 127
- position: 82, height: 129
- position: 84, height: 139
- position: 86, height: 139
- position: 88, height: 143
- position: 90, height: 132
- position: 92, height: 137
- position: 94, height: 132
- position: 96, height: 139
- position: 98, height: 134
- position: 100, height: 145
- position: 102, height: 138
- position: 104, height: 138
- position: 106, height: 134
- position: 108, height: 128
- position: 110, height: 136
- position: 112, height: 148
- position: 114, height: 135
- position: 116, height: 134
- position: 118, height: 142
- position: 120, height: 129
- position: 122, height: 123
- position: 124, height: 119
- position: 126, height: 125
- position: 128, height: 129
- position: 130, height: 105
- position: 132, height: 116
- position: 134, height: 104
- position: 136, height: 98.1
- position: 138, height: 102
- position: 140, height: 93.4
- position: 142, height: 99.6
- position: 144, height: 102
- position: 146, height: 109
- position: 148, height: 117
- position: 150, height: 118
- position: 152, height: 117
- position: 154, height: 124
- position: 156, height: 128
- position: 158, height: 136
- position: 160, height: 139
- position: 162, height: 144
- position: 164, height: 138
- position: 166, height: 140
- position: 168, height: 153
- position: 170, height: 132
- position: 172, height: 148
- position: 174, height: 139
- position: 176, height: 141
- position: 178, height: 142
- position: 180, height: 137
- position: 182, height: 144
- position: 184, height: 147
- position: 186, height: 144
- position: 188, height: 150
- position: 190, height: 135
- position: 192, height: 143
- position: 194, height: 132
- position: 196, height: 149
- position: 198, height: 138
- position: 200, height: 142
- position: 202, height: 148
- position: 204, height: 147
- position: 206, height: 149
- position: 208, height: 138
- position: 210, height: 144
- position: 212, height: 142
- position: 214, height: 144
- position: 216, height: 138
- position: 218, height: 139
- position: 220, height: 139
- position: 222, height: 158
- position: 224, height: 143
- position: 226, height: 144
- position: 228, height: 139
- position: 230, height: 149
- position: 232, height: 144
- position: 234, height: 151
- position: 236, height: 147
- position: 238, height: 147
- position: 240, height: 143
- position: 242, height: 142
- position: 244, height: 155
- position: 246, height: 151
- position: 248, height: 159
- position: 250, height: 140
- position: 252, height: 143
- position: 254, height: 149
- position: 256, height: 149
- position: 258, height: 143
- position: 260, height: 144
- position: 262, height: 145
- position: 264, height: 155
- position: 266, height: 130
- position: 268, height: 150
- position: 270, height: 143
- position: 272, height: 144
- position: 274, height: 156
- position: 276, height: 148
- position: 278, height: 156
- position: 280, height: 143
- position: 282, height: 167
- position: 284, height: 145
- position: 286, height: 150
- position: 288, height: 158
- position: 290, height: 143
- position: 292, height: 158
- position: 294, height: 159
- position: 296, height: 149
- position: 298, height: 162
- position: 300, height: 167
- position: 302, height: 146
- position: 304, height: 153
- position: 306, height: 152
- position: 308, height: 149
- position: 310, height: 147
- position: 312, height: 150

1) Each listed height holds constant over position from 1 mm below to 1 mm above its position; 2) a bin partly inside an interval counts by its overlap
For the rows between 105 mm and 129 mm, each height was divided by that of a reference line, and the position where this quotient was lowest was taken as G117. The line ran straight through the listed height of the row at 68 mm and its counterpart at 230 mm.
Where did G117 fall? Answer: 124 mm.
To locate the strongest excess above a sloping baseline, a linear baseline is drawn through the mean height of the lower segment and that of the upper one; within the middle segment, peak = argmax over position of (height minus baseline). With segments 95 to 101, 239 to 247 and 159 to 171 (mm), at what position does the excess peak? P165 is 168 mm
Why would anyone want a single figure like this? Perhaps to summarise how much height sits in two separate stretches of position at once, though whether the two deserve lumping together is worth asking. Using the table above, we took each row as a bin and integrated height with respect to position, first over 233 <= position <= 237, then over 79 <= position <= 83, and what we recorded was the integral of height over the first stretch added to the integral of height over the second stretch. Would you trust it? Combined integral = 1108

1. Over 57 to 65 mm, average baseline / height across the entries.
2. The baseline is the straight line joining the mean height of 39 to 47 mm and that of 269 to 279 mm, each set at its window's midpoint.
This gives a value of 1.03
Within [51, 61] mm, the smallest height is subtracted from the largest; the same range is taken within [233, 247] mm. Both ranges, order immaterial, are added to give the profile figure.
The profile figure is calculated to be 32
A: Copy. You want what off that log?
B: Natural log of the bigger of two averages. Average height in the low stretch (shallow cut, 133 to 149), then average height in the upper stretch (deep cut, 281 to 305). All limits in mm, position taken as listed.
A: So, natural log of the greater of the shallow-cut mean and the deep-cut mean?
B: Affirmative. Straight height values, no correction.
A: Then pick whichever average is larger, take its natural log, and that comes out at 5.04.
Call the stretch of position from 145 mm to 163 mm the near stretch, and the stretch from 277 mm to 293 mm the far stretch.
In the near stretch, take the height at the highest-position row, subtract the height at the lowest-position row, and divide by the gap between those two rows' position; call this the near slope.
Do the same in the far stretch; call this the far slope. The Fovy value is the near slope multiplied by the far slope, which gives 0.31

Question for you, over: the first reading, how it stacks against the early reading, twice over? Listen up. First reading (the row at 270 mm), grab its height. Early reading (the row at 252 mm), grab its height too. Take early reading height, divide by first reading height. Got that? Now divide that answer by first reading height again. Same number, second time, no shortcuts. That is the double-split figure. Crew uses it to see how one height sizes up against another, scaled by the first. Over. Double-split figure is 0.0070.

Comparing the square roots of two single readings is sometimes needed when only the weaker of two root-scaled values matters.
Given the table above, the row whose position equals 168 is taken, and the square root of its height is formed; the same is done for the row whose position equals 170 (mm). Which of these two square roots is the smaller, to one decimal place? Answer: 11.5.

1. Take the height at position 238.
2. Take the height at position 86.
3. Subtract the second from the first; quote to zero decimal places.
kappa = 8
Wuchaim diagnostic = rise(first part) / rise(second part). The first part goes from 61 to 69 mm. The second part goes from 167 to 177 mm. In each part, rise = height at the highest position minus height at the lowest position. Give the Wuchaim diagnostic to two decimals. 0.17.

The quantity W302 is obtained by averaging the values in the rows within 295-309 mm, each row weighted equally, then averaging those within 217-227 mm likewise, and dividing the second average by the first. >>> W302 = 0.94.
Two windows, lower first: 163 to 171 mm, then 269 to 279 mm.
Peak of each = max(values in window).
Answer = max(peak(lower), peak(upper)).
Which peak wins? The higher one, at 156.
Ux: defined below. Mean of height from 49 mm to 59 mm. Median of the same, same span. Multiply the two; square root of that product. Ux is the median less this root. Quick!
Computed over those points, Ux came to -1.4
